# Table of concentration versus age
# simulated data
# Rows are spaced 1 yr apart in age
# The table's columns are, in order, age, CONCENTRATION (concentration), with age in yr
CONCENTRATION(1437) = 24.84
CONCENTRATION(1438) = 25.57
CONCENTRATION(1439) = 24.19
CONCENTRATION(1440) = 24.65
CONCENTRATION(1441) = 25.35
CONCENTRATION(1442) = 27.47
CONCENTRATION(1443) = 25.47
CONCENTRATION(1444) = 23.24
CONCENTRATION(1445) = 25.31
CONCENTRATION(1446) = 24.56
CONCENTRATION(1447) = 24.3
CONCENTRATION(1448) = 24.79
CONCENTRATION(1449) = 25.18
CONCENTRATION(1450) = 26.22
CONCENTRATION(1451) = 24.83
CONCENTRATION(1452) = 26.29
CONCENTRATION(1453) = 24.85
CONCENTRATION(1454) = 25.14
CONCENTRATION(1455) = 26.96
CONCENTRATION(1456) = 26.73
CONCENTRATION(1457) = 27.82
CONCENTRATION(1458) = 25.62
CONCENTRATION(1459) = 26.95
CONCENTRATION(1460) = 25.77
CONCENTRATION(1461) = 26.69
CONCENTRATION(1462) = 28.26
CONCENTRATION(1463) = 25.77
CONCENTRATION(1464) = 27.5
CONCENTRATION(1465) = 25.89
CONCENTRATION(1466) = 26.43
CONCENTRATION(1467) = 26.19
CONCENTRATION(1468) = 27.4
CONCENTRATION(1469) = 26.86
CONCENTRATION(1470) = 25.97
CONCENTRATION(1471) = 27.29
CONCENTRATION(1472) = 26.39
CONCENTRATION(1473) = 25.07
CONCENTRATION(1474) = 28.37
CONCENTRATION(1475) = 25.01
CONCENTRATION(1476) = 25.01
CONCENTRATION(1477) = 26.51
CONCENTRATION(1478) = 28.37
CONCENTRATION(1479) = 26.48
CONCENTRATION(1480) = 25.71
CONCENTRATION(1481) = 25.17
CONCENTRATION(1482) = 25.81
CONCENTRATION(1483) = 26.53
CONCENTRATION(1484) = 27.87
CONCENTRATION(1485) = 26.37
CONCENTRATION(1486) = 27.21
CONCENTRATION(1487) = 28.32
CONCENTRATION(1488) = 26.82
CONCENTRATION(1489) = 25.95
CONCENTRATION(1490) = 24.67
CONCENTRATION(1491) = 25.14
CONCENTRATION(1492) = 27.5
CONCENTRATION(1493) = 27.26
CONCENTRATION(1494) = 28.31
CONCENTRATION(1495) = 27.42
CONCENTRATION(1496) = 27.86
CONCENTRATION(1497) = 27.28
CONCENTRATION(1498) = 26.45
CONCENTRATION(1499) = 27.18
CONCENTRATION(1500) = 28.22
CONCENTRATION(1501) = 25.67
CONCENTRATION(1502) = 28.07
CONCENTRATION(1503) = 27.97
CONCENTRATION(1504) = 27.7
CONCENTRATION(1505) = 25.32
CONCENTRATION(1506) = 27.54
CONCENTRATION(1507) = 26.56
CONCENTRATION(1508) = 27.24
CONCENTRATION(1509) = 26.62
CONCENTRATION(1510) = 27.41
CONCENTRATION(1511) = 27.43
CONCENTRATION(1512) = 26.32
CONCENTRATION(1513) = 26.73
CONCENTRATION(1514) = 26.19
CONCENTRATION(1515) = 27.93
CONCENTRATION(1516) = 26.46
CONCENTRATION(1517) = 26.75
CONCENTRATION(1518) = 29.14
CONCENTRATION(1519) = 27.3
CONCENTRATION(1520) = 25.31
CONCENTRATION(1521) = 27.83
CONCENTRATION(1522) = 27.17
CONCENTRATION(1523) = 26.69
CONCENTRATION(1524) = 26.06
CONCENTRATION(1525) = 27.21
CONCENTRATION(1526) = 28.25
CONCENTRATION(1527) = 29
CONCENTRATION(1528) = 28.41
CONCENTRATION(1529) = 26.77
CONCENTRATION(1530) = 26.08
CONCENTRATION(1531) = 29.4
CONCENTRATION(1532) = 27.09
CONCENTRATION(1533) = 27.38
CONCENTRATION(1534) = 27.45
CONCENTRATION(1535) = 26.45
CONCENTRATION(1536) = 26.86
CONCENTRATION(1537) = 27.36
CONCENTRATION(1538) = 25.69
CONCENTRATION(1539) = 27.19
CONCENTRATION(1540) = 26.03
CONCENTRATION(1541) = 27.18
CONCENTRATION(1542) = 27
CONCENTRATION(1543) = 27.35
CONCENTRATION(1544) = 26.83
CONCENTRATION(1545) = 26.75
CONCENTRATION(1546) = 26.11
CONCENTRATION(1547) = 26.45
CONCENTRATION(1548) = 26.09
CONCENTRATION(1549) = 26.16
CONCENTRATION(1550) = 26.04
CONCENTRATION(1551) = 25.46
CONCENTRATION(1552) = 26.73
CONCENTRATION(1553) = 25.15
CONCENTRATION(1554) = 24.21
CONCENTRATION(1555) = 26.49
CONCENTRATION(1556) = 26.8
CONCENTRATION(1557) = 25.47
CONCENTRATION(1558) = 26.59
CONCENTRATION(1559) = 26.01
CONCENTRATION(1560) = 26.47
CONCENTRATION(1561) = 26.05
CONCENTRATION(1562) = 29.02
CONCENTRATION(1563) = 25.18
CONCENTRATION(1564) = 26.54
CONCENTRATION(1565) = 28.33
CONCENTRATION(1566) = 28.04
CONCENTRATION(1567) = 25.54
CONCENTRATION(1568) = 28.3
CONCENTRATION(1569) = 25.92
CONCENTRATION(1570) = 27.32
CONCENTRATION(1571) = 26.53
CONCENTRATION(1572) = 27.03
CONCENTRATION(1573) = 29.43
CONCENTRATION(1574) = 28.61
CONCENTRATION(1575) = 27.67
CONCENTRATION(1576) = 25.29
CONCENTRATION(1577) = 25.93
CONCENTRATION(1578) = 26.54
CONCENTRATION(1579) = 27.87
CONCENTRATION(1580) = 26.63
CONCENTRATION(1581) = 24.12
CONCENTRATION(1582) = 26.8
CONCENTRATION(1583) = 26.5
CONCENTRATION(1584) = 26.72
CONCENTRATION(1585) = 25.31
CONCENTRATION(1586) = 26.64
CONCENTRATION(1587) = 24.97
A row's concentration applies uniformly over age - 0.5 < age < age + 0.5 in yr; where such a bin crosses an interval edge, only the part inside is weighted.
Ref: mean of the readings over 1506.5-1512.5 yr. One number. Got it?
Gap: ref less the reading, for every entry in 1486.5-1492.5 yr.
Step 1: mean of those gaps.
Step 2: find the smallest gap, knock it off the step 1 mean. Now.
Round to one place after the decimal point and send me 1.9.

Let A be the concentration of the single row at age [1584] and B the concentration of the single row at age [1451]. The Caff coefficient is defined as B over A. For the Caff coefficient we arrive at 0.93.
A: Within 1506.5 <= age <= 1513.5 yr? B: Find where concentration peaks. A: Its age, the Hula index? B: 1511 yr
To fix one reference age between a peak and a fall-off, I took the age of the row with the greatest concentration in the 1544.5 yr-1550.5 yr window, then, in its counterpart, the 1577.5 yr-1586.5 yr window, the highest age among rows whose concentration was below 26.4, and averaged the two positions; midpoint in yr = 1565.0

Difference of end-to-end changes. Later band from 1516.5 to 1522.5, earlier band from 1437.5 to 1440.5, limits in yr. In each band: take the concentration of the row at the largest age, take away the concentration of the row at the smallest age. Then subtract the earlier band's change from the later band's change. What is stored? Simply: 1.3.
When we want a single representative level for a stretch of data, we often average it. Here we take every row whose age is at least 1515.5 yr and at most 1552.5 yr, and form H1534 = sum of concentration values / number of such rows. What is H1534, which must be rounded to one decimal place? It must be 27.0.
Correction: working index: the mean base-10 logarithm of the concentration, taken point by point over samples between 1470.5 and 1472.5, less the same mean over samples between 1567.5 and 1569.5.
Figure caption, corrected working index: 0.00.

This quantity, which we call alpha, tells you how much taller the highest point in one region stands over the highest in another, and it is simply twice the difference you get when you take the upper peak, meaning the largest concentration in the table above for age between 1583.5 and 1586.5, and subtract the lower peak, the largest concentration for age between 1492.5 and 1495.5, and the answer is -3.2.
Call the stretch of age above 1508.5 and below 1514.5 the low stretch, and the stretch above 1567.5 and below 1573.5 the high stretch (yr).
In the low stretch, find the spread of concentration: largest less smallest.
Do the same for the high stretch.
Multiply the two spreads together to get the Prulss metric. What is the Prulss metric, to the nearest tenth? 4.4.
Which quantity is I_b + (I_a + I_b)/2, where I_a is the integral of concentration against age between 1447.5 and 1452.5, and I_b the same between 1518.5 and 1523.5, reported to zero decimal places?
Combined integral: 265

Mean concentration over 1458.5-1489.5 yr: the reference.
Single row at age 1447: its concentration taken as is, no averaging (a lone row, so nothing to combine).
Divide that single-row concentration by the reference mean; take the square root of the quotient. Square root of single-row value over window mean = 0.96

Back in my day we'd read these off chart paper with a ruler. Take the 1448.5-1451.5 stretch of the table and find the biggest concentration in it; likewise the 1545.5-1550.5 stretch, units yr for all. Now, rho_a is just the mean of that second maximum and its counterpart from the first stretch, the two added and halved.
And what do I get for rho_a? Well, 26.3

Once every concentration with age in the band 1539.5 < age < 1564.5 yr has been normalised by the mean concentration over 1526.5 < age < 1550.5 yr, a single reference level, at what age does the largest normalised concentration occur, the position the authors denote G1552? 1562 yr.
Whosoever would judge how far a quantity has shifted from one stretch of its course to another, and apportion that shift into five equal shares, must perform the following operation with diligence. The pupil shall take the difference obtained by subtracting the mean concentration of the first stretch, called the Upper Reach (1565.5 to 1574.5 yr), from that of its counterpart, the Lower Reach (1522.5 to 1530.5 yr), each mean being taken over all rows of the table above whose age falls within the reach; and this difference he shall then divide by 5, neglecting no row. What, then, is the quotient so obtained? -0.02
